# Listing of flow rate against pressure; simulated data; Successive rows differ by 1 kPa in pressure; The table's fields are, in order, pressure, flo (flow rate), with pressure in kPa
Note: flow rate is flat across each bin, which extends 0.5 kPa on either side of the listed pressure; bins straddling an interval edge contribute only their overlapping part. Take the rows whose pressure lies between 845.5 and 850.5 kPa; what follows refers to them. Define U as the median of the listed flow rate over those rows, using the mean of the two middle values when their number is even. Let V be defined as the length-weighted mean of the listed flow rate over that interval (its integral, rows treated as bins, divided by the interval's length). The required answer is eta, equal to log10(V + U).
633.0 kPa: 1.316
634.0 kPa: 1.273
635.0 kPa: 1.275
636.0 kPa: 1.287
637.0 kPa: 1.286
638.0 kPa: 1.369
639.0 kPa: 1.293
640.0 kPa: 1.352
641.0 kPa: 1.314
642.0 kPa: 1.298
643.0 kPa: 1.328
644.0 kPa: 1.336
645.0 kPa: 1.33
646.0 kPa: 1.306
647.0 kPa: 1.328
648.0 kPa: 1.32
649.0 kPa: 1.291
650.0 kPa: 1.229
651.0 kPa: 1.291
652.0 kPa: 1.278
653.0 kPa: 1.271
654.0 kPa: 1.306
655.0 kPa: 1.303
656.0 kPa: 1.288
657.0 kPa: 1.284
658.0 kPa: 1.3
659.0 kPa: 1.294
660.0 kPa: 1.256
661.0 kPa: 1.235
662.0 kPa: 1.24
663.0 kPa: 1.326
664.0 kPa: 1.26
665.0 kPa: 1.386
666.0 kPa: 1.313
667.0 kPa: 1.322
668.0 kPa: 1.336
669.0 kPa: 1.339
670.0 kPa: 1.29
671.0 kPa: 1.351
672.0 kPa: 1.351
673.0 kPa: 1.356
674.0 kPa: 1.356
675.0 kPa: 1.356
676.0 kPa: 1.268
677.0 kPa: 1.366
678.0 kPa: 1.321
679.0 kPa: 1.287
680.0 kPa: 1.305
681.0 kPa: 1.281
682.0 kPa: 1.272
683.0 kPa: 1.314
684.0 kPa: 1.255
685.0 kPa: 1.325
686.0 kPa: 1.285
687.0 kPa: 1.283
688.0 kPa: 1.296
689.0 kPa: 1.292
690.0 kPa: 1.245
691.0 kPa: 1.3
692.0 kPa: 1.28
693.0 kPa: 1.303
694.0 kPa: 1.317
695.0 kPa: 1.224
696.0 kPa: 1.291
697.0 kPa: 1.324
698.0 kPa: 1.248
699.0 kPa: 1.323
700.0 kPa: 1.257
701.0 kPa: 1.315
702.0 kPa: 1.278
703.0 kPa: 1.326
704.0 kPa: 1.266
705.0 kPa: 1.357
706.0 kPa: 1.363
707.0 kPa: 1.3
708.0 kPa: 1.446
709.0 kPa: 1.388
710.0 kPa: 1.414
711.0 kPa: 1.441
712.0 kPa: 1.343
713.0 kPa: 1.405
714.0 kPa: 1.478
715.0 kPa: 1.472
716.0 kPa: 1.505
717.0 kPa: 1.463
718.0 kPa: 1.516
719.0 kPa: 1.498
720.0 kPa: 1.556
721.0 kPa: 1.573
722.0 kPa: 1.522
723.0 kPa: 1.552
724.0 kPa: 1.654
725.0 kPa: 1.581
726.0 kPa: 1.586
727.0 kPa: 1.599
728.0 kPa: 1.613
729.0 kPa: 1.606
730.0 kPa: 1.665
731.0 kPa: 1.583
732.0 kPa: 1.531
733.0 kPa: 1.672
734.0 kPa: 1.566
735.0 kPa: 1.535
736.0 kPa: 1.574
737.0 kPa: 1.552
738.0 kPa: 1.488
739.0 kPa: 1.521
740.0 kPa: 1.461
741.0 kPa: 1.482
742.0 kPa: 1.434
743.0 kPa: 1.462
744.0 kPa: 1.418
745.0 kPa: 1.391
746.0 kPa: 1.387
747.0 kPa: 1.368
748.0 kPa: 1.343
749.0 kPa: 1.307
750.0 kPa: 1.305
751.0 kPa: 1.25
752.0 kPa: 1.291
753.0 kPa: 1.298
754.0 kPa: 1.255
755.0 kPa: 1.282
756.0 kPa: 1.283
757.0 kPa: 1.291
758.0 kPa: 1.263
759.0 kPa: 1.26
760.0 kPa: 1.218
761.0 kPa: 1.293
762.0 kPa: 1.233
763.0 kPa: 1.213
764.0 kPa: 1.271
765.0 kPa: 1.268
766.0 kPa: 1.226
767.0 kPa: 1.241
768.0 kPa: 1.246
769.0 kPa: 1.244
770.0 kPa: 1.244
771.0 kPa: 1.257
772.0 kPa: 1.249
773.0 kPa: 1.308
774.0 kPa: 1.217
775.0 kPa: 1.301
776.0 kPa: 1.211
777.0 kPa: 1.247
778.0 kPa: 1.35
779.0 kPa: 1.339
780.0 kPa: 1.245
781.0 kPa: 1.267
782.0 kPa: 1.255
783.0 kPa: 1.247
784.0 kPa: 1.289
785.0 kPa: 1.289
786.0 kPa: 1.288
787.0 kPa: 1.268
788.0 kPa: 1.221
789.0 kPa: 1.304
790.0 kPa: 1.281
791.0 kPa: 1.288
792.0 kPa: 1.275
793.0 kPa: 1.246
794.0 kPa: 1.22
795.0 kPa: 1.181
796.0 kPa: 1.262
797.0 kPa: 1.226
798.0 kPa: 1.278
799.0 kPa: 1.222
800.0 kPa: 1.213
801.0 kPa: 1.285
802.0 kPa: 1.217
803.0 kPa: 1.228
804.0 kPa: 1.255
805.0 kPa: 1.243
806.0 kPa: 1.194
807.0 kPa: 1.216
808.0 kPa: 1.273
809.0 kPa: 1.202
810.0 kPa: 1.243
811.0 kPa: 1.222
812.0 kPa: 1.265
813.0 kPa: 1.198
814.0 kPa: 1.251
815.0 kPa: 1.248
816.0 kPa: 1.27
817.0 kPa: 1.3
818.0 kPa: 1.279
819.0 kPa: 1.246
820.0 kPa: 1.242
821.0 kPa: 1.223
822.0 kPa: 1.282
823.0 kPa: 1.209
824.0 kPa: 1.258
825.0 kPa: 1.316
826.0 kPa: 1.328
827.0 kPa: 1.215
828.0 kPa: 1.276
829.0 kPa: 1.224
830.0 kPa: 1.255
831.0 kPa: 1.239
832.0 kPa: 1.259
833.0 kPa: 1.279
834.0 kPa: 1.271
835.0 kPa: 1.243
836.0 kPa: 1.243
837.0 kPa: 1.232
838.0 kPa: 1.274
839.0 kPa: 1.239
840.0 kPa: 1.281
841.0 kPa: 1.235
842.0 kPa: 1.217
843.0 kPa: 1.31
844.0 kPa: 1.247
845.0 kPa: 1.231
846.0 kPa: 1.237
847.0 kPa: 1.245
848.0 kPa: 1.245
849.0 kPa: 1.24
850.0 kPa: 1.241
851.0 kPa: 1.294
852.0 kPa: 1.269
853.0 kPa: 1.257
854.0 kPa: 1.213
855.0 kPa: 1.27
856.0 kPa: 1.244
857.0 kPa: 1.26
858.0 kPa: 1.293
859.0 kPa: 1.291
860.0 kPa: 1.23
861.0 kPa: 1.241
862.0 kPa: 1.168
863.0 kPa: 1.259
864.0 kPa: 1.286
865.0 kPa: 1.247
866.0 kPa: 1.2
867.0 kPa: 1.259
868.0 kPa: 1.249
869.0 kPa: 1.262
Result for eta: 0.395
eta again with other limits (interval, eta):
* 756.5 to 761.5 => 0.403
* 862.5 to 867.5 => 0.400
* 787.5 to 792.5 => 0.407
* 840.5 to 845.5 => 0.395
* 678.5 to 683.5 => 0.411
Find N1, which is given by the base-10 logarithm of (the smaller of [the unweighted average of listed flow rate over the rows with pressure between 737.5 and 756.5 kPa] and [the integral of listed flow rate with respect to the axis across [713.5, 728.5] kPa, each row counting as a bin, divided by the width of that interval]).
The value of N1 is 0.137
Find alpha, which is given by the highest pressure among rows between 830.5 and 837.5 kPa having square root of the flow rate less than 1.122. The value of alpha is 837.0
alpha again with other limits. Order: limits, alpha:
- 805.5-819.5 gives 819.0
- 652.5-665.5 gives 662.0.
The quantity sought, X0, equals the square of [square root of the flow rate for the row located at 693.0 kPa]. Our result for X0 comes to 1.30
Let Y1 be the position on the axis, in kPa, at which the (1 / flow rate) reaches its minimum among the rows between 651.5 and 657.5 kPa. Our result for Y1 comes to 654.0 kPa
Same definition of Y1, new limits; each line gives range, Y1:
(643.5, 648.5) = 644.0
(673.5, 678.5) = 677.0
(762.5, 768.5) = 764.0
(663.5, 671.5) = 665.0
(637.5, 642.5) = 638.0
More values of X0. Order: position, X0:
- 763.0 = 1.21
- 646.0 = 1.31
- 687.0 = 1.28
